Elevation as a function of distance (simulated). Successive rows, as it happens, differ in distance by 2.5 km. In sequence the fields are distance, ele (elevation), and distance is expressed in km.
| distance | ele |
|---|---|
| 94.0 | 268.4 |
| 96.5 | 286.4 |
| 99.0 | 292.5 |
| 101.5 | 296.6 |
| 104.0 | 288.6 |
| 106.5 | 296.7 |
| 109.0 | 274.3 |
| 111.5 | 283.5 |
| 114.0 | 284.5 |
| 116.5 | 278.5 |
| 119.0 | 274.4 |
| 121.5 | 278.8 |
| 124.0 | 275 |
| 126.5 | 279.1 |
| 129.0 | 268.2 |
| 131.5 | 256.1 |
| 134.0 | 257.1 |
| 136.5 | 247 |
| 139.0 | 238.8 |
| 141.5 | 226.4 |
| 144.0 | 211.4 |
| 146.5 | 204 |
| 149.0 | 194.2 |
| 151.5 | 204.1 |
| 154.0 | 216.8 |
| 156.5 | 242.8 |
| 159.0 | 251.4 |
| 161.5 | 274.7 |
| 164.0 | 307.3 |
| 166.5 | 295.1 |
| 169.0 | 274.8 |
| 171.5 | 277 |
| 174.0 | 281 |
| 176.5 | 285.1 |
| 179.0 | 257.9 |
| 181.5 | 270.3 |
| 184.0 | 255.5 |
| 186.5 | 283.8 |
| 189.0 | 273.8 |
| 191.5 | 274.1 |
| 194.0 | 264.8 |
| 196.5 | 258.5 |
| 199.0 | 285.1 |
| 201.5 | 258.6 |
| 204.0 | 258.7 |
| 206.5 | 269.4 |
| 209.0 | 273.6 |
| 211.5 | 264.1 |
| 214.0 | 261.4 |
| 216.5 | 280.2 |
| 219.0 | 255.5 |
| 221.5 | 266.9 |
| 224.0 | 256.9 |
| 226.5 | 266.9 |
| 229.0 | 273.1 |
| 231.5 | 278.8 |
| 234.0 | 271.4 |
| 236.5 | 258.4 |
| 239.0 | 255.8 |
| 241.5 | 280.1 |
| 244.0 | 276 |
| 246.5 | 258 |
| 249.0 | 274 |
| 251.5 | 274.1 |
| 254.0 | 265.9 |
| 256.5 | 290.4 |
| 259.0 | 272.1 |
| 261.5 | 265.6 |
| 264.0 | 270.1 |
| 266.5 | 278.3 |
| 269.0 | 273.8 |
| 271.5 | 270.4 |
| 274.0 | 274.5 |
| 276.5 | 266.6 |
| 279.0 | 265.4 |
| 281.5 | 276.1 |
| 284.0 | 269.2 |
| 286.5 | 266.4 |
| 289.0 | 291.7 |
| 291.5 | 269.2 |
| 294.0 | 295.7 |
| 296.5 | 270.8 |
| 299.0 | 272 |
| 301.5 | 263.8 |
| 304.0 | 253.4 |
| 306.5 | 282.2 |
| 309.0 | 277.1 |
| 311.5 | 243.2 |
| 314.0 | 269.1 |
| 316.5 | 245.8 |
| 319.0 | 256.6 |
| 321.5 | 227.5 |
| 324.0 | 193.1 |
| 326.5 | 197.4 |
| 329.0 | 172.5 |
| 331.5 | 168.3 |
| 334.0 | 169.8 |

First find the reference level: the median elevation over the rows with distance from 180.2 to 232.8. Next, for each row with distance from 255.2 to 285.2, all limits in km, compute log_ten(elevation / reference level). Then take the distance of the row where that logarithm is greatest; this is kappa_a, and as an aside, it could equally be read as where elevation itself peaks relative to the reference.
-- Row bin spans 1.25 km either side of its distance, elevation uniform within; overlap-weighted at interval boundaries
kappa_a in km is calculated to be 256.5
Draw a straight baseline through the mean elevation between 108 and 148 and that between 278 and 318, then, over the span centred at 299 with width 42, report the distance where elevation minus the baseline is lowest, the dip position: 311.5 km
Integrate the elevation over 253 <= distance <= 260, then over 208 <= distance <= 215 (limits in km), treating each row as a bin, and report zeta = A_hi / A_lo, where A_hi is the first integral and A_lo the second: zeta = 1.04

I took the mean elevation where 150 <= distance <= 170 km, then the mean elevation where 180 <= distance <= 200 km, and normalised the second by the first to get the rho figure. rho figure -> 1.05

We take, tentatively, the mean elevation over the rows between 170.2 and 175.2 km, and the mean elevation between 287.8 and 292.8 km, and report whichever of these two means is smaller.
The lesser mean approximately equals 279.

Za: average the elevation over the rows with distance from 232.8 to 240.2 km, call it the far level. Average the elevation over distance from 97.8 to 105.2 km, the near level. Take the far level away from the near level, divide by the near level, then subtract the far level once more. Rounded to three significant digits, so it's -262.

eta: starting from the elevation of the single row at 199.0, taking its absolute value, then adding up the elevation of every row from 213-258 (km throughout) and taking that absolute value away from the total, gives 4559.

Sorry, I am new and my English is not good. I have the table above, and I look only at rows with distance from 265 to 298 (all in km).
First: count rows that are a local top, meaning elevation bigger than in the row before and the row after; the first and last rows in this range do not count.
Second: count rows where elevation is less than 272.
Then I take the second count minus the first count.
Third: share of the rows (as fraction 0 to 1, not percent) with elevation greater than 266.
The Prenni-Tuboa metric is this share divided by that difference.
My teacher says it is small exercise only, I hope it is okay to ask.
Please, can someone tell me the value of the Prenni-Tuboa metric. 0.31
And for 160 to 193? -0.85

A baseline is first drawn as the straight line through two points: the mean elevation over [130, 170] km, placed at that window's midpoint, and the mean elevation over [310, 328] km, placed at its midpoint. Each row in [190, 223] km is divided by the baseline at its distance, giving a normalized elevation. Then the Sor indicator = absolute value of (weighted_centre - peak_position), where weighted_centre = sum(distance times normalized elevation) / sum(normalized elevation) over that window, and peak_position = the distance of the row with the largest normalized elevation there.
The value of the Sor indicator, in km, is 7.5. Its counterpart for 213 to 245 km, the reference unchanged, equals 12.4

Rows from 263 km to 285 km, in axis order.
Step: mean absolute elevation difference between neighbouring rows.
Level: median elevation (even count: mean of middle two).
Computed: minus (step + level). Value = -276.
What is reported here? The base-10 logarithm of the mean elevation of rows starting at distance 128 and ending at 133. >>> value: 2.42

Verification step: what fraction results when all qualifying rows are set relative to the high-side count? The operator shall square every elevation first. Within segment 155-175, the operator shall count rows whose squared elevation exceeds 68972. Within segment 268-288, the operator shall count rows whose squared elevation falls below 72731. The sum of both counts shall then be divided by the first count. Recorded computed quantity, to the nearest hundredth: 1.67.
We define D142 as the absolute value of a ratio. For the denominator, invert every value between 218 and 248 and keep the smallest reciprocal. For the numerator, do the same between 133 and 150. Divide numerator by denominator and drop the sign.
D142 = 1.09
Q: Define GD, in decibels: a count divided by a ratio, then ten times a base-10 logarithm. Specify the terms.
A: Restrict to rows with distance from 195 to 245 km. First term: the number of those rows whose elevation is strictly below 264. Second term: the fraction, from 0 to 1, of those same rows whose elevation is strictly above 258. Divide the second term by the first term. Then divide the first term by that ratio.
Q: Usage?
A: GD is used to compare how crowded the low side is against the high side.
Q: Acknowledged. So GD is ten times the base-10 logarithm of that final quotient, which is 18.8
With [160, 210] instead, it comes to 14.4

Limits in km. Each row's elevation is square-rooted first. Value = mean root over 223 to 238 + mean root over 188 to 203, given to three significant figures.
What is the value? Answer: 32.8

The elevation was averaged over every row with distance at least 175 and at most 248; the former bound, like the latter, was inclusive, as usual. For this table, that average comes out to 268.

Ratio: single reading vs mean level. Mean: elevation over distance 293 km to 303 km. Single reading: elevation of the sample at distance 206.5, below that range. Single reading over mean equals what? 0.98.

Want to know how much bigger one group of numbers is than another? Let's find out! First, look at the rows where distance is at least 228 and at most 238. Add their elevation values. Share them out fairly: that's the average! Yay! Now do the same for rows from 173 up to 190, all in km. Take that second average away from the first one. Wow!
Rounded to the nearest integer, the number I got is -2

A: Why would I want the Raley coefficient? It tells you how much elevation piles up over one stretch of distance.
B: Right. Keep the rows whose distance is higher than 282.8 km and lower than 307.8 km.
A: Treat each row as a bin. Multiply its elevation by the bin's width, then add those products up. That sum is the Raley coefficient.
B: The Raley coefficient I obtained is 6836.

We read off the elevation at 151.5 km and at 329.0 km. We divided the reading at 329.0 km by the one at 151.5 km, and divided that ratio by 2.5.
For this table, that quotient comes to 0.34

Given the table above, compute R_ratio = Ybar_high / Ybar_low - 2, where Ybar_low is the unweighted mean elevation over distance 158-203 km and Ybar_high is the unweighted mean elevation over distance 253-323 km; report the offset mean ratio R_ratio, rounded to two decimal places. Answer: -1.02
